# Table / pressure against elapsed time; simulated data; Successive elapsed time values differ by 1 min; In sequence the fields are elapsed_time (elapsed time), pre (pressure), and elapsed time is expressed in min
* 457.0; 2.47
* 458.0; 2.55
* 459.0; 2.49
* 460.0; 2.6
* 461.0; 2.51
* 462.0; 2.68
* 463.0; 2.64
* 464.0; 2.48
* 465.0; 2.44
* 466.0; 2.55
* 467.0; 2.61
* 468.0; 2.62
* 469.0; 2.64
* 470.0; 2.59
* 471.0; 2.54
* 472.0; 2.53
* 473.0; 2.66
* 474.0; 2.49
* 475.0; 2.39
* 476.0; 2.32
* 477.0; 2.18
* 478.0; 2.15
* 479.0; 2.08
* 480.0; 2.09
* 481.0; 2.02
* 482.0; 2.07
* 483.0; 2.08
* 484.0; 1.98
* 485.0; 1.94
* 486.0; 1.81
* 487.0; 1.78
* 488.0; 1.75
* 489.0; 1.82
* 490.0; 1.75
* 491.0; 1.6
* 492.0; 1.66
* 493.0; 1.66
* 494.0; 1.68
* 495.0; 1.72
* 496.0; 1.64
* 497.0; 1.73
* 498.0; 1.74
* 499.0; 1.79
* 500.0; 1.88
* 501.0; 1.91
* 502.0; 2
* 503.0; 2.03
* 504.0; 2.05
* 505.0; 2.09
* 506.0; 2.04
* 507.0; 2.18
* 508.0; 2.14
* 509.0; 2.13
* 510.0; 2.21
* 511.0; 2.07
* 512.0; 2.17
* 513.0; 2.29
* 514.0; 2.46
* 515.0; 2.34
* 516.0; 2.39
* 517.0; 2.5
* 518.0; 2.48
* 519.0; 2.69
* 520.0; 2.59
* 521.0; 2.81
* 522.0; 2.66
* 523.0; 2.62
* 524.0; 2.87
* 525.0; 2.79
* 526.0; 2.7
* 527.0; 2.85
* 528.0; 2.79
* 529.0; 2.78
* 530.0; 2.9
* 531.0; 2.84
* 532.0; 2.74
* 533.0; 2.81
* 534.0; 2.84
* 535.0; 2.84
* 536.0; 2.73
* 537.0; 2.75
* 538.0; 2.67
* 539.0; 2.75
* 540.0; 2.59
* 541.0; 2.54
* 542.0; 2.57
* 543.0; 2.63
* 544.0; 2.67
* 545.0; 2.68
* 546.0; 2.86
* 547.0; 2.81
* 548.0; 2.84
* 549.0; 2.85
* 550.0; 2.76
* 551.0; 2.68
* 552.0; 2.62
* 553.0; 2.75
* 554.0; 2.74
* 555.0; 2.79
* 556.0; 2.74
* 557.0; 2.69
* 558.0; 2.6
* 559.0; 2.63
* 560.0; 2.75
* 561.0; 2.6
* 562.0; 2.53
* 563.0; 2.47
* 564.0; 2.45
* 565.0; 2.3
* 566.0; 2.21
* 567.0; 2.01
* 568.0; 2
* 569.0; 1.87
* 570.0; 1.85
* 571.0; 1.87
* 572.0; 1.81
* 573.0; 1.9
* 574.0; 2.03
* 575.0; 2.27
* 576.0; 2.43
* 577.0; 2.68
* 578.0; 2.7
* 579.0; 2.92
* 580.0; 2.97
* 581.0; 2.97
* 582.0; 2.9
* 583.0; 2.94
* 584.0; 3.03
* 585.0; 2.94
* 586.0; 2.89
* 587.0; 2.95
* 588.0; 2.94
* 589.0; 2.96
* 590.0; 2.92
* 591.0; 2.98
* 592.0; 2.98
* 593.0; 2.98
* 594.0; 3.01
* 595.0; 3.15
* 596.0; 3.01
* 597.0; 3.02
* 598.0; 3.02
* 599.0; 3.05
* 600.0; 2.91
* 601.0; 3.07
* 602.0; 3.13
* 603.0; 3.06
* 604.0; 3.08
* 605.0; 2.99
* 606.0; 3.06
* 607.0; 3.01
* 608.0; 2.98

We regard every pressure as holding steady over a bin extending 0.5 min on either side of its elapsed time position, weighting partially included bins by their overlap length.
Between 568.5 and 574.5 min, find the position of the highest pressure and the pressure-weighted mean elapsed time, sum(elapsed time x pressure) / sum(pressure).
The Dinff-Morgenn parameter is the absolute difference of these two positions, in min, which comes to 2.5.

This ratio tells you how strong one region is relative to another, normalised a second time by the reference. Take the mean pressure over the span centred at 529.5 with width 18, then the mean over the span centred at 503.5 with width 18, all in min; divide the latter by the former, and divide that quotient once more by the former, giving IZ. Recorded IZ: 0.26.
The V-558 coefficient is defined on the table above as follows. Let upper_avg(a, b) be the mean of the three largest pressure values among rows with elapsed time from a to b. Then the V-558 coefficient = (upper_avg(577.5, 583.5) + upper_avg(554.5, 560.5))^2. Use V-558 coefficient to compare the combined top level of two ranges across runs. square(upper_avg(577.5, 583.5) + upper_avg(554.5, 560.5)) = 33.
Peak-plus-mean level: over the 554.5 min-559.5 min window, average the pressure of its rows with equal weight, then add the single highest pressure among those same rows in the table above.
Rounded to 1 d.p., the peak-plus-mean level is 5.5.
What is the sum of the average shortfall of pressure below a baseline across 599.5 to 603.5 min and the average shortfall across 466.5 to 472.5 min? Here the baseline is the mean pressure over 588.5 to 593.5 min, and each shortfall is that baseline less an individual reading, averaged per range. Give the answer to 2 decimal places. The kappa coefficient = 0.30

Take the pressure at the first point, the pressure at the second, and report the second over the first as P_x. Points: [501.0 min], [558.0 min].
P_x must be 1.36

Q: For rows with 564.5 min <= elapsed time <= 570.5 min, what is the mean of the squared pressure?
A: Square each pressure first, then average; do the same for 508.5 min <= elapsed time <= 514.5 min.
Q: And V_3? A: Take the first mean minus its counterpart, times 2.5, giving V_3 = -1.9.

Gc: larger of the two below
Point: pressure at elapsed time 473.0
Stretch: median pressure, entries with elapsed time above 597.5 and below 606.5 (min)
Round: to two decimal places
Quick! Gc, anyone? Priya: 3.06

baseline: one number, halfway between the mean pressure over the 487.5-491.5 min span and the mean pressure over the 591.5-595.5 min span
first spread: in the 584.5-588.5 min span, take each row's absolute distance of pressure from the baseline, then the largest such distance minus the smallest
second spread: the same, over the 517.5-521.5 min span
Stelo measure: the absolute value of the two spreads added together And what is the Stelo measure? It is 0.39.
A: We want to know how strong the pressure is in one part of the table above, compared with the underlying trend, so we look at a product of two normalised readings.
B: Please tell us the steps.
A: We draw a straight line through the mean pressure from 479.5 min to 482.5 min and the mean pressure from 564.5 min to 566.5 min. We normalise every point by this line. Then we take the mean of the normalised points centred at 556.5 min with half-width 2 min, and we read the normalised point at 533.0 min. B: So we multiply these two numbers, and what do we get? 1.6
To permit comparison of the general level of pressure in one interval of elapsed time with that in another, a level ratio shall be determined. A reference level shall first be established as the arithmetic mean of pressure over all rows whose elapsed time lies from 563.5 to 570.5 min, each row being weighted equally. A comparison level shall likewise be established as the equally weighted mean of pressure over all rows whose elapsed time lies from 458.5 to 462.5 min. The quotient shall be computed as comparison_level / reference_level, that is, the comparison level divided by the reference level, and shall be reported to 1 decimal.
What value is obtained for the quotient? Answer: 1.2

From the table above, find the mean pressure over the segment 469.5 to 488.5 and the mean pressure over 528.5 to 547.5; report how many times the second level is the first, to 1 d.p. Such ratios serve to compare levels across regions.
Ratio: 1.3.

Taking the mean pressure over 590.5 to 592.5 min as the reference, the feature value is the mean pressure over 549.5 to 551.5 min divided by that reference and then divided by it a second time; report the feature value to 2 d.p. 0.31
